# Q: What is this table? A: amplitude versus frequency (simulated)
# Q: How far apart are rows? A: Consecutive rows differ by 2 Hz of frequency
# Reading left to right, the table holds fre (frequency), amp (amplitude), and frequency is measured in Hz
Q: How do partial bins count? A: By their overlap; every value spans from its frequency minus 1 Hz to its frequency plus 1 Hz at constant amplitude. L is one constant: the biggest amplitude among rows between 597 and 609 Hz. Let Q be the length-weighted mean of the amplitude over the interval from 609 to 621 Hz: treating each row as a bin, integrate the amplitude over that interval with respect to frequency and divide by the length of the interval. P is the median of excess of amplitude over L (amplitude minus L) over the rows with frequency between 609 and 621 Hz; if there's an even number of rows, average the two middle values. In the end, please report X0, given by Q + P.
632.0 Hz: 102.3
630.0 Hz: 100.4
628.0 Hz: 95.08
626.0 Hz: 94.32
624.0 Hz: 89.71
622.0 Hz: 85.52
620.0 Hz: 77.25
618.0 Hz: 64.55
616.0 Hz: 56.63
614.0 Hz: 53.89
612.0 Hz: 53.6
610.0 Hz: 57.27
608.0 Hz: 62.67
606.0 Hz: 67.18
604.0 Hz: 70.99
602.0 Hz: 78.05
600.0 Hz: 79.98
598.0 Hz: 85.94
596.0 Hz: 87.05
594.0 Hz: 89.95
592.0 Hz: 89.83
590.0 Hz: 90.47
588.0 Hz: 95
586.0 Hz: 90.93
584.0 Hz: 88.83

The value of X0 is 32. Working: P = -29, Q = 61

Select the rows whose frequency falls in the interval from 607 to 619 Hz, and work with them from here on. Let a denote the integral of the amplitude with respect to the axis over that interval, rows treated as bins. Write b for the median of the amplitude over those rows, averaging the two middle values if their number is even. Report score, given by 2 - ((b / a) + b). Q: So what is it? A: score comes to -55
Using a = 697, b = 57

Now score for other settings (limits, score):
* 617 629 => -86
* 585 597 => -88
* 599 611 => -67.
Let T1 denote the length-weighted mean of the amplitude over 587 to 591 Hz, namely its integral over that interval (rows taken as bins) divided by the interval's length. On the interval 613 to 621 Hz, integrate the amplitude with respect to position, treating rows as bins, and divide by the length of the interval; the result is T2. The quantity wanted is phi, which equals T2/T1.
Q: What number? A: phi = 0.7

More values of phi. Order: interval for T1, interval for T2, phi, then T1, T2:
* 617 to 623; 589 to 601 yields 1.2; 76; 87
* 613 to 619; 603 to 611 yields 1.1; 58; 65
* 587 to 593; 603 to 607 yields 0.8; 92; 69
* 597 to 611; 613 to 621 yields 0.9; 72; 63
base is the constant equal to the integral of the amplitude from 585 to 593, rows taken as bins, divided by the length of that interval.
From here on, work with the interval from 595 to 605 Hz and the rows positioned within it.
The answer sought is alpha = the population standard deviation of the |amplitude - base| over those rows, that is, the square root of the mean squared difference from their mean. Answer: 5.8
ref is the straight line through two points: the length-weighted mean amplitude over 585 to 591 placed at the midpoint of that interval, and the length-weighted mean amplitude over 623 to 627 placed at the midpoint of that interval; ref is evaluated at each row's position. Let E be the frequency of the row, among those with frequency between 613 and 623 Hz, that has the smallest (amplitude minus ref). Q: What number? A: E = 614.0 Hz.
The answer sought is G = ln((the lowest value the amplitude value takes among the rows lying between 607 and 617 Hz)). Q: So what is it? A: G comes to 3.98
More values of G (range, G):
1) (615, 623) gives 4.04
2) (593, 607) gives 4.21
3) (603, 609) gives 4.14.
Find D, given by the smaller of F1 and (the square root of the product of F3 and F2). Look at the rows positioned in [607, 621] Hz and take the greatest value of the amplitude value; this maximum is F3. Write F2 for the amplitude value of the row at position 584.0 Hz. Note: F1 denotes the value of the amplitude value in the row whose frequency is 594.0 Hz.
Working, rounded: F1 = 89.95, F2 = 88.83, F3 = 77.25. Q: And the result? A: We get 82.8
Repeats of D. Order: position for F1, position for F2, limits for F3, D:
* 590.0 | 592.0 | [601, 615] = 83.7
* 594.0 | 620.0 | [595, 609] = 82.0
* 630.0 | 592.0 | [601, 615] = 83.7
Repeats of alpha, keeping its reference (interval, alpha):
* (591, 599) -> 1.7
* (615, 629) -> 12.2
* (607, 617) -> 3.3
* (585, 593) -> 1.1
